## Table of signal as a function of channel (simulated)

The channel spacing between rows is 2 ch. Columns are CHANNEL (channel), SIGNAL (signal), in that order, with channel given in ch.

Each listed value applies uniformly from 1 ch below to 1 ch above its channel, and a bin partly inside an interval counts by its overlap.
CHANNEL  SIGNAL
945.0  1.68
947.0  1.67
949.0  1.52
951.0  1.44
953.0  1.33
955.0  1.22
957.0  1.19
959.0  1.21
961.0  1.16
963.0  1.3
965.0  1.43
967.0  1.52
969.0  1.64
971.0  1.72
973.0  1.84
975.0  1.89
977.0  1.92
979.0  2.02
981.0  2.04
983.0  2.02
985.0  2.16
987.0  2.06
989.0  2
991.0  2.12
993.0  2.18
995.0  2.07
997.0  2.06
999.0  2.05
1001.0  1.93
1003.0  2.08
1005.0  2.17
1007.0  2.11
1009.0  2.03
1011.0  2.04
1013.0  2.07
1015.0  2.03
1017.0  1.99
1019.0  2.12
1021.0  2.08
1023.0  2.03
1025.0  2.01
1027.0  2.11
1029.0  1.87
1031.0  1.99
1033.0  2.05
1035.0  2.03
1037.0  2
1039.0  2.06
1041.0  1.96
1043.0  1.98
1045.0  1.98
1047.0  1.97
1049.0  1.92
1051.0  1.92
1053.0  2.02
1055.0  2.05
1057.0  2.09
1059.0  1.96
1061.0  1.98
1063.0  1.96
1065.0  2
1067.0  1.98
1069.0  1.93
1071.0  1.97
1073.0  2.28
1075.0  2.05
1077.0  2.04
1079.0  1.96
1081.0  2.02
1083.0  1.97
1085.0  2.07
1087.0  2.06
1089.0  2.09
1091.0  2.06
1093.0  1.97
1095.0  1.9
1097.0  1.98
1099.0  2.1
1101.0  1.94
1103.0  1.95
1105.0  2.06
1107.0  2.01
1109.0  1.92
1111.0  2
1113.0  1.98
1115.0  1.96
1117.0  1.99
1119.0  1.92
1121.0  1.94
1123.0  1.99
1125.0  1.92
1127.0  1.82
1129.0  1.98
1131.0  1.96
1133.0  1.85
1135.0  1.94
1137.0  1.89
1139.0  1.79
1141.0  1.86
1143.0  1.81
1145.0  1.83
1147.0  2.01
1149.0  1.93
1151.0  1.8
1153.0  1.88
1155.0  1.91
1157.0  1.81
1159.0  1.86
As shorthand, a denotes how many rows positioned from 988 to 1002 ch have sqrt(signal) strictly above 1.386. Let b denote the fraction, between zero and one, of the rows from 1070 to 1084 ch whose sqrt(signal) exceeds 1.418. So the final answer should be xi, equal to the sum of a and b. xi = 7.6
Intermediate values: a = 7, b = 0.57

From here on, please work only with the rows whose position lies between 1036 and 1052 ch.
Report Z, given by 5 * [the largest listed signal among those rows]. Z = 10.3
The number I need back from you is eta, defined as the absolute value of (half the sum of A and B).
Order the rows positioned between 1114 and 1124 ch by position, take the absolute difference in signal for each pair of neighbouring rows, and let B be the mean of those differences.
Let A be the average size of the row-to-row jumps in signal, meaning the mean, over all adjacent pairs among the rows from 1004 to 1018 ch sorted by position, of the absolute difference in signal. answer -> 0.043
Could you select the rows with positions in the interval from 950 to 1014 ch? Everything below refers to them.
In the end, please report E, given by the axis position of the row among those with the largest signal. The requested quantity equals 993.0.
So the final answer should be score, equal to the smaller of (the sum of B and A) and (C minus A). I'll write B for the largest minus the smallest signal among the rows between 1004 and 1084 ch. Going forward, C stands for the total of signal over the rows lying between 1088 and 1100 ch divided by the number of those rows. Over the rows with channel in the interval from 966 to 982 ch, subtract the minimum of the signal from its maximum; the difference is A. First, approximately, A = 0.52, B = 0.4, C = 2.02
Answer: 0.9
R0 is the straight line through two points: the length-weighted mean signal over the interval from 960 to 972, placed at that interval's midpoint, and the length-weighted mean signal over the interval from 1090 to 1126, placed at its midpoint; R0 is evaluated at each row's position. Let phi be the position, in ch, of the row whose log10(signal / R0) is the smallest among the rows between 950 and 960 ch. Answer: 957.0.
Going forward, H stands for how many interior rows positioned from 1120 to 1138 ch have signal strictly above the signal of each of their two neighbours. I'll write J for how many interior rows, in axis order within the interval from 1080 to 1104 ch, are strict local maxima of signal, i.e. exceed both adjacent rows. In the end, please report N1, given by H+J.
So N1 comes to 6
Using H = 3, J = 3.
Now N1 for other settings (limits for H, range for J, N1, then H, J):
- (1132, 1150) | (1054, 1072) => 6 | 3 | 3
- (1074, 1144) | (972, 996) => 14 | 11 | 3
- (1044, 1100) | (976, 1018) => 12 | 7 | 5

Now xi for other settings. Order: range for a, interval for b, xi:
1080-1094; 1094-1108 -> 7.3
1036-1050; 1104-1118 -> 6.1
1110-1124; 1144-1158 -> 6.0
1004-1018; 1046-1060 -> 7.4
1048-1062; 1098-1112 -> 5.3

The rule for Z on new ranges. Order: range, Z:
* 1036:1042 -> 10.3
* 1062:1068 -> 10.0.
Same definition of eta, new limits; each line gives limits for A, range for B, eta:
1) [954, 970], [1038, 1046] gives 0.061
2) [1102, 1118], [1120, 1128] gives 0.065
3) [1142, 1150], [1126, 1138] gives 0.090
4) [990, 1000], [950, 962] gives 0.056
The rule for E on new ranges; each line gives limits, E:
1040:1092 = 1073.0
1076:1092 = 1089.0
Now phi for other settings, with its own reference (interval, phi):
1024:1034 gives 1029.0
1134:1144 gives 1139.0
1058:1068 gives 1063.0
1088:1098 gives 1095.0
